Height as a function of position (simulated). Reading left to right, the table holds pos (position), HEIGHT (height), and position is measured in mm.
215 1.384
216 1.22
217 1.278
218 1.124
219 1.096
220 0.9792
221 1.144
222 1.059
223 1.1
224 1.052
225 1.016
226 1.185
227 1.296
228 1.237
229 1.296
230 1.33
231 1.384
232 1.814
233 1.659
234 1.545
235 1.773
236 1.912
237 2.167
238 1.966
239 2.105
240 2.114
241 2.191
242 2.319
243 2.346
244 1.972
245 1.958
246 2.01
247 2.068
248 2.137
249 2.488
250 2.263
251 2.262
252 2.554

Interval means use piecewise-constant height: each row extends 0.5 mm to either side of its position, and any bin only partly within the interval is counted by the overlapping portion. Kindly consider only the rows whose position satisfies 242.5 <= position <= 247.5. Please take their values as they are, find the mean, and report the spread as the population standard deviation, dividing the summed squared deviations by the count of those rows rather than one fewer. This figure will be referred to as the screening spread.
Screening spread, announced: 0.14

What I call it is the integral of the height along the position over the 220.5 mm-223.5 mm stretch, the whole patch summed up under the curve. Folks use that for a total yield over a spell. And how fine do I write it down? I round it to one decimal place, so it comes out 3.3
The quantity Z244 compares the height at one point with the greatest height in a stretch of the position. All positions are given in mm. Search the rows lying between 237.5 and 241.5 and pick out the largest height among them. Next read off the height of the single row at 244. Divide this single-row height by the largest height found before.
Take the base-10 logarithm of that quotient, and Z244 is -0.05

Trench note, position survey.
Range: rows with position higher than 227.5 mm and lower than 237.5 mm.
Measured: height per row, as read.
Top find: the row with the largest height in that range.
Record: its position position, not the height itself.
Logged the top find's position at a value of 237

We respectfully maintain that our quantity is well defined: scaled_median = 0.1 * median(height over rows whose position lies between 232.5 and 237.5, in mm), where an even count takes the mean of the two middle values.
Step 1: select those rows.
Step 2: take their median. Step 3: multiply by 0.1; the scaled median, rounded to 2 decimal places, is 0.18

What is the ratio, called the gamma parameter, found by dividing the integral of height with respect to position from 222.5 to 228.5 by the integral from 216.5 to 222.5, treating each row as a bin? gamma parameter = 1.03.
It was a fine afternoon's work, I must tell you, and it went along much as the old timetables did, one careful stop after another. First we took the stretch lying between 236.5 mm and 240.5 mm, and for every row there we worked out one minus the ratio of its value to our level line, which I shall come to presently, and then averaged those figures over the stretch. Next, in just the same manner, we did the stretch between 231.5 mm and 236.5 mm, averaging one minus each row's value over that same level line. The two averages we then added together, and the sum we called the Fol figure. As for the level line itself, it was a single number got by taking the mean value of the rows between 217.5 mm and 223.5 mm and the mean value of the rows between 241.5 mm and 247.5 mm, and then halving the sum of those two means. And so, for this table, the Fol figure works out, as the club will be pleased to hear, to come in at -0.4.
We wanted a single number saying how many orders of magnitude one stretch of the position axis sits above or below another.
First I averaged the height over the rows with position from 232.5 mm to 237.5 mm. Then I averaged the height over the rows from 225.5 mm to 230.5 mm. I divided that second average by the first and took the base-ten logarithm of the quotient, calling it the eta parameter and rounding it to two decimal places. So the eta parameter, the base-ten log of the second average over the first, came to -0.15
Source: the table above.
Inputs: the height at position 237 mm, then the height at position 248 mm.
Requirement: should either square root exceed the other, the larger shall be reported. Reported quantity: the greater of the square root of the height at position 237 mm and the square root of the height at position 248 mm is 1.47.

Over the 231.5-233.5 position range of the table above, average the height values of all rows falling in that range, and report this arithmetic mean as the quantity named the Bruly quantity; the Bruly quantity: 1.7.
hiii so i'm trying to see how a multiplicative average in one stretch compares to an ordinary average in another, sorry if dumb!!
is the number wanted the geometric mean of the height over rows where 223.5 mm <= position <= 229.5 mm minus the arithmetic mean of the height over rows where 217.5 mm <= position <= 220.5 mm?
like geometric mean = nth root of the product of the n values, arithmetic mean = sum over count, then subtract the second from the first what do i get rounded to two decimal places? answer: 0.11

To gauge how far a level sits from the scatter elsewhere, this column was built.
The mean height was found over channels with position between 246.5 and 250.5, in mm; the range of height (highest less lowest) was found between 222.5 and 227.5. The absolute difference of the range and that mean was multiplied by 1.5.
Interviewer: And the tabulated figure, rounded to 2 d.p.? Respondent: 2.94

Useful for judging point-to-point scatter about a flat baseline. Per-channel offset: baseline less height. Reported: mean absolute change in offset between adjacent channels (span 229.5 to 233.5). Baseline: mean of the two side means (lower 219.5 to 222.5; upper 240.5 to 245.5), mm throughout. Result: 0.21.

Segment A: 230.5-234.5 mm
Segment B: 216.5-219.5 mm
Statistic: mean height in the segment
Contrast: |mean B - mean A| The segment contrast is 0.4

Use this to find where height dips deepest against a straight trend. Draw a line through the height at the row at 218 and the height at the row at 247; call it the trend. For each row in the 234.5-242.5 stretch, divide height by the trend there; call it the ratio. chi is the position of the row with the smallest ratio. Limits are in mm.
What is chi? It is 235 mm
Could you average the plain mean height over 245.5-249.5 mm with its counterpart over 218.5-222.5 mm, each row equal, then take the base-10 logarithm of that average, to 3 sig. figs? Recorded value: 0.210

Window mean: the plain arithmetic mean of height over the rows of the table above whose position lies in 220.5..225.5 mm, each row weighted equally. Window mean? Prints 1.1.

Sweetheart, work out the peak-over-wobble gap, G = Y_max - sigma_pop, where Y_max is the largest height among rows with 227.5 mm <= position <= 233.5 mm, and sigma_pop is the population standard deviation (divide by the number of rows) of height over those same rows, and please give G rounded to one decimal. 1.6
